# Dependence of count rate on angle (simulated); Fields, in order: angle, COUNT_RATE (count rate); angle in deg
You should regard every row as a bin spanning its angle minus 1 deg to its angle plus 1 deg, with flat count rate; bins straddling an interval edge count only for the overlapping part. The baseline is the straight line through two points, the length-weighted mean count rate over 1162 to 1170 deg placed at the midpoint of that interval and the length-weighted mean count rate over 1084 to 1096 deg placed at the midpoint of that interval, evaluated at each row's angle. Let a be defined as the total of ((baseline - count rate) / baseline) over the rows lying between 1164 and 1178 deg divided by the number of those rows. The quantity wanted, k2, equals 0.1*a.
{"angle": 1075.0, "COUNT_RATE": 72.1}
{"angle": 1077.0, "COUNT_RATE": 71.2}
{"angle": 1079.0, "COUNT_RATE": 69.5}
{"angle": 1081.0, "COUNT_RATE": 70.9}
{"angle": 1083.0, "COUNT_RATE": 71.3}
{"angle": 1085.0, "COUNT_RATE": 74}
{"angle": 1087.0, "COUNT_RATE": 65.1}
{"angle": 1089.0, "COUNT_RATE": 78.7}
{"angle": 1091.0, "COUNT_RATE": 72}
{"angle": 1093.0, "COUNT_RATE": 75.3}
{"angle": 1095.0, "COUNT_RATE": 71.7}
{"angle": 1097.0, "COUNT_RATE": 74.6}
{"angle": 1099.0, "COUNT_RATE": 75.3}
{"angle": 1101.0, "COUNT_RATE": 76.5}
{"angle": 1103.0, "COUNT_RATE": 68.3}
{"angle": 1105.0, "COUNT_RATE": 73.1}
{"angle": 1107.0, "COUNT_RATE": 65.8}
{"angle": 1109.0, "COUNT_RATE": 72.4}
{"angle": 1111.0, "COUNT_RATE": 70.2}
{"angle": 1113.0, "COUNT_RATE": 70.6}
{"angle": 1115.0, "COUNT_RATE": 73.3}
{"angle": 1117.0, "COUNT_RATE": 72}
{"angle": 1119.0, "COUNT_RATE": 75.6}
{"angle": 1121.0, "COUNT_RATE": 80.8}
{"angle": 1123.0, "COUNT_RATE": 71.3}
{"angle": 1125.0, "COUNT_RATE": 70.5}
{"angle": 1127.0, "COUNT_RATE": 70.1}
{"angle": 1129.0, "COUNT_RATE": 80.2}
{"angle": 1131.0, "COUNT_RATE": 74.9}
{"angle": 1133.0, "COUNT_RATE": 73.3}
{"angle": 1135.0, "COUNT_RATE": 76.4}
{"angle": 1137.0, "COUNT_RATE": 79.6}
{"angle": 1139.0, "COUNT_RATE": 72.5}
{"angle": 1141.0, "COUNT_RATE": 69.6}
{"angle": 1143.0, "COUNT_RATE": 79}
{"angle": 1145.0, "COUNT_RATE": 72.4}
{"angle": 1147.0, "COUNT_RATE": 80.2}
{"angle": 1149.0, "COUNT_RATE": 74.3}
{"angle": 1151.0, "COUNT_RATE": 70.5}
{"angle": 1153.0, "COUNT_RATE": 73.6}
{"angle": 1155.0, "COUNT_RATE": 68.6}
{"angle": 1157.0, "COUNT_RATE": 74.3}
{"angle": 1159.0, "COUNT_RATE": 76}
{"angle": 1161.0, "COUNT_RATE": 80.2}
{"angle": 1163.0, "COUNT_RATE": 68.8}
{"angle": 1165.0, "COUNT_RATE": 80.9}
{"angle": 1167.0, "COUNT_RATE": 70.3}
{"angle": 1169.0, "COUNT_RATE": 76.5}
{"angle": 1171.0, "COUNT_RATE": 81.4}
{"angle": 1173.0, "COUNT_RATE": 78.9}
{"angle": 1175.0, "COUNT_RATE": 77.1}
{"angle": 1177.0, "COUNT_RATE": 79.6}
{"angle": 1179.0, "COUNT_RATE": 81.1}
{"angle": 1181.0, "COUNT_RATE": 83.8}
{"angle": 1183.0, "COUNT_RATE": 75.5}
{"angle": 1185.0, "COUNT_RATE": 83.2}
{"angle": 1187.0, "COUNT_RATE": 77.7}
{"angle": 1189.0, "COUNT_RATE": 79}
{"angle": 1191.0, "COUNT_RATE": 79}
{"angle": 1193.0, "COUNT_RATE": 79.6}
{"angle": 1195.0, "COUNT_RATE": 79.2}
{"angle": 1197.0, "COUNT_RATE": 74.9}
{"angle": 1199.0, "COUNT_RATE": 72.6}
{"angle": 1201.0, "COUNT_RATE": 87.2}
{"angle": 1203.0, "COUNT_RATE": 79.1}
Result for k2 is -0.0049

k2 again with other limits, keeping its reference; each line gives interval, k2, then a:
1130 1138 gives -0.0034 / -0.034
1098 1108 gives 0.0017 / 0.017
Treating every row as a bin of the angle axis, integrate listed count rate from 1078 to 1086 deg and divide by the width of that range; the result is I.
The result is 71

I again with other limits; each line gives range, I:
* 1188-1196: 79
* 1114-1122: 75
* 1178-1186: 81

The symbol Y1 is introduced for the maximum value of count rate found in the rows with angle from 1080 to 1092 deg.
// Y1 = 78.7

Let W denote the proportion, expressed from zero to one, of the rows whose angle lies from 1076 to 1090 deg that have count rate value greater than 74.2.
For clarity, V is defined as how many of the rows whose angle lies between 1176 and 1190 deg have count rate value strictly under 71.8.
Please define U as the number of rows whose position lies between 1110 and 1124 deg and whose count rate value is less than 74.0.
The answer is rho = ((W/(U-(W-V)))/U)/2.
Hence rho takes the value 0.003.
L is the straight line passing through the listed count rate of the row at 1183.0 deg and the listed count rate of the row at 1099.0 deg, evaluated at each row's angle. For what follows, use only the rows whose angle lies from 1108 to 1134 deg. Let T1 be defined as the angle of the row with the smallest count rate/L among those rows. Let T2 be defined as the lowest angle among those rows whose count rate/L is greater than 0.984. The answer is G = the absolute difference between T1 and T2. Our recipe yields 8 deg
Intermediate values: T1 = 1127.0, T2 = 1119.0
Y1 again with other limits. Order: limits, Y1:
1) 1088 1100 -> 78.7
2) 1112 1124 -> 80.8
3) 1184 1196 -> 83.2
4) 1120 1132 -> 80.8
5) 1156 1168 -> 80.9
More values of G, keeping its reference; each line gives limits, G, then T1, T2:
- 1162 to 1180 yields 2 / 1163.0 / 1165.0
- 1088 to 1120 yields 18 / 1107.0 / 1089.0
